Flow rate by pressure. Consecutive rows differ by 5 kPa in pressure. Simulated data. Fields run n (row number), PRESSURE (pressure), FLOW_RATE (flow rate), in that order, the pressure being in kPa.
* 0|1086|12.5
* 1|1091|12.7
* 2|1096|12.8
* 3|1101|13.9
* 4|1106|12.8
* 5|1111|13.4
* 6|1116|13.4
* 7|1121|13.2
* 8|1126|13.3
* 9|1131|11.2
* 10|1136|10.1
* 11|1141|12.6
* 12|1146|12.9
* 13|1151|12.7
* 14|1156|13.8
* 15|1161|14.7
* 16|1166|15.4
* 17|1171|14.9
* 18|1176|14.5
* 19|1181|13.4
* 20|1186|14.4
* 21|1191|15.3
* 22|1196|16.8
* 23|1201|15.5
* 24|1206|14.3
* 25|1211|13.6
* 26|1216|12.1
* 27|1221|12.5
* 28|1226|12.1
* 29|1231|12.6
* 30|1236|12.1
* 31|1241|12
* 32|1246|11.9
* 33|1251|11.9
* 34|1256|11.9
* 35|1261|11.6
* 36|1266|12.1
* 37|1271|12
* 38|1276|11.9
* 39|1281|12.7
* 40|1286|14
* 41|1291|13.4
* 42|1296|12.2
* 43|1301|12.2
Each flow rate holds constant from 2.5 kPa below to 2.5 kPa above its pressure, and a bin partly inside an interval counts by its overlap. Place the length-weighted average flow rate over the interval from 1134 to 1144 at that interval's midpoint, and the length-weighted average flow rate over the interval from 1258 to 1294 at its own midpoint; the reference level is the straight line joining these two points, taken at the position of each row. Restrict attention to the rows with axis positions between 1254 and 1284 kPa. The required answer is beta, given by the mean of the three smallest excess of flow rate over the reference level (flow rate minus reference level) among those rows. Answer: -0.6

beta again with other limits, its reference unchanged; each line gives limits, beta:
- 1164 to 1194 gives 2.3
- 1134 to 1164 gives 0.3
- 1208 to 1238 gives 0.0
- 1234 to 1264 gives -0.6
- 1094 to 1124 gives 1.7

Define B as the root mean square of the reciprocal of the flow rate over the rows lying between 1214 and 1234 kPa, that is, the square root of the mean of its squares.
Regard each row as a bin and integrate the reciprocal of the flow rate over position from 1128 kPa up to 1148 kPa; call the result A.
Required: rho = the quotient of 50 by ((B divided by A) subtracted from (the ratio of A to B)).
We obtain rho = 2.4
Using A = 1.72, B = 0.081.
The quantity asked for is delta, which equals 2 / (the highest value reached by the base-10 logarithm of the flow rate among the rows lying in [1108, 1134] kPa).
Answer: 1.77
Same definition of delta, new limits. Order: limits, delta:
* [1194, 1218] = 1.63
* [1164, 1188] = 1.68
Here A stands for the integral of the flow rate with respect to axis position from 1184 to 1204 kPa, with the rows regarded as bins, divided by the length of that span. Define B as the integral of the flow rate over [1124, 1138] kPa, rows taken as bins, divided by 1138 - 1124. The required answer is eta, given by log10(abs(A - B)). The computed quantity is 0.60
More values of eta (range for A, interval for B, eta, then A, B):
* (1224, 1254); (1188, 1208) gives 0.53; 12.1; 15.5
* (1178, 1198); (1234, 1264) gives 0.48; 14.9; 11.9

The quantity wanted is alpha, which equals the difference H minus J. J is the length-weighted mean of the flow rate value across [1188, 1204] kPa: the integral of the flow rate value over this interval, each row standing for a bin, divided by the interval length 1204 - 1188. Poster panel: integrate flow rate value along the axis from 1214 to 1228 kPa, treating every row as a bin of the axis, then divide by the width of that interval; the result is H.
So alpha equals -3.5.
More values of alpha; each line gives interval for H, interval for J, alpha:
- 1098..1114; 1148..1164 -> -0.4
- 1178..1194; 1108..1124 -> 1.1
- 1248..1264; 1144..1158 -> -1.3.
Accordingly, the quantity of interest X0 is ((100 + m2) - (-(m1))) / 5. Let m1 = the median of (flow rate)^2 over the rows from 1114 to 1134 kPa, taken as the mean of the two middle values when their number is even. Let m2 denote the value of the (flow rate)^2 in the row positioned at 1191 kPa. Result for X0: 102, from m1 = 176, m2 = 234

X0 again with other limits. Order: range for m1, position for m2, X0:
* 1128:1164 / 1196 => 109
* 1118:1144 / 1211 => 89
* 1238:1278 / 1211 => 85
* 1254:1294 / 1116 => 85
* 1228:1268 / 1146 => 82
